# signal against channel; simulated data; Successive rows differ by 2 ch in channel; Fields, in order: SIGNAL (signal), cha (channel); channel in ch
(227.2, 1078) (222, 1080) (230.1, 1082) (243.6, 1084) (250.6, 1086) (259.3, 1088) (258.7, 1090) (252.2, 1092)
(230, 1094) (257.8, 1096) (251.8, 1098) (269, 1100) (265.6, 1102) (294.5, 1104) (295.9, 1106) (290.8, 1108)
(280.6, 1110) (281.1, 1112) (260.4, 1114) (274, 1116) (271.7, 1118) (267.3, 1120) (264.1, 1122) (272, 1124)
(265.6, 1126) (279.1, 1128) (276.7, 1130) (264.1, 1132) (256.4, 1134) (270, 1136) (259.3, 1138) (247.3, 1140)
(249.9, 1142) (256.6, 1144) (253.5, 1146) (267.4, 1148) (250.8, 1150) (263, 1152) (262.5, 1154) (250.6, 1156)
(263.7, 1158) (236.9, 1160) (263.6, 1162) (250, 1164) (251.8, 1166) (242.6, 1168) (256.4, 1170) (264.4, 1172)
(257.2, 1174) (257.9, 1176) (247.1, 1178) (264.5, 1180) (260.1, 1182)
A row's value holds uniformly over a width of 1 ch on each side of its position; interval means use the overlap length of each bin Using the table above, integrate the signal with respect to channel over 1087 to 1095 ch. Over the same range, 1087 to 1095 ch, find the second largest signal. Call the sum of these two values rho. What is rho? 2259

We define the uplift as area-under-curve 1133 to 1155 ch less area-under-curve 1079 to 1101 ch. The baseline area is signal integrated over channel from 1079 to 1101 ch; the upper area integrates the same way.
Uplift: 223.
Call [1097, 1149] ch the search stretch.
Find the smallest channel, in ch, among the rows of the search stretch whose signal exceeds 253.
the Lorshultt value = 1100 ch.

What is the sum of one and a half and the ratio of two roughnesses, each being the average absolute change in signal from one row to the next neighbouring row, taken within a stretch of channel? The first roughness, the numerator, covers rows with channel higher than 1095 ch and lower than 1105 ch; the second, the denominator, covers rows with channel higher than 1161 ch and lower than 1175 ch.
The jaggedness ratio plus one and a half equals 3.1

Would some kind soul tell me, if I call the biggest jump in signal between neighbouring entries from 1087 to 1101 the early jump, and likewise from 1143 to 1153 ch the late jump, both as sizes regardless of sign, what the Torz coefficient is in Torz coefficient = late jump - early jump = -11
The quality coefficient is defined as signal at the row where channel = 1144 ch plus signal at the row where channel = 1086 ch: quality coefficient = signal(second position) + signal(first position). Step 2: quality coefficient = 507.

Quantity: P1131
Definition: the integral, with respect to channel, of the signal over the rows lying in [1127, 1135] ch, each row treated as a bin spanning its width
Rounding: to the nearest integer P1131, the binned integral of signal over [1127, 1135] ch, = 2153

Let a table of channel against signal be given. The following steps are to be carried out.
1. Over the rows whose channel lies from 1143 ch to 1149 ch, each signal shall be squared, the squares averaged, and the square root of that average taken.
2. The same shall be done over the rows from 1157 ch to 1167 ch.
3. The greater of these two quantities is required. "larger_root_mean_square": 259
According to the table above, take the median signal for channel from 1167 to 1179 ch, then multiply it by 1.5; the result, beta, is 385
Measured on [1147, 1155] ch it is 394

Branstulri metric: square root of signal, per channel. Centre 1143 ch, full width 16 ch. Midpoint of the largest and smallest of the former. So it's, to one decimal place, 16.1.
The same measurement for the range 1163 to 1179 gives 15.9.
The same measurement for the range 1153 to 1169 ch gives 15.8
